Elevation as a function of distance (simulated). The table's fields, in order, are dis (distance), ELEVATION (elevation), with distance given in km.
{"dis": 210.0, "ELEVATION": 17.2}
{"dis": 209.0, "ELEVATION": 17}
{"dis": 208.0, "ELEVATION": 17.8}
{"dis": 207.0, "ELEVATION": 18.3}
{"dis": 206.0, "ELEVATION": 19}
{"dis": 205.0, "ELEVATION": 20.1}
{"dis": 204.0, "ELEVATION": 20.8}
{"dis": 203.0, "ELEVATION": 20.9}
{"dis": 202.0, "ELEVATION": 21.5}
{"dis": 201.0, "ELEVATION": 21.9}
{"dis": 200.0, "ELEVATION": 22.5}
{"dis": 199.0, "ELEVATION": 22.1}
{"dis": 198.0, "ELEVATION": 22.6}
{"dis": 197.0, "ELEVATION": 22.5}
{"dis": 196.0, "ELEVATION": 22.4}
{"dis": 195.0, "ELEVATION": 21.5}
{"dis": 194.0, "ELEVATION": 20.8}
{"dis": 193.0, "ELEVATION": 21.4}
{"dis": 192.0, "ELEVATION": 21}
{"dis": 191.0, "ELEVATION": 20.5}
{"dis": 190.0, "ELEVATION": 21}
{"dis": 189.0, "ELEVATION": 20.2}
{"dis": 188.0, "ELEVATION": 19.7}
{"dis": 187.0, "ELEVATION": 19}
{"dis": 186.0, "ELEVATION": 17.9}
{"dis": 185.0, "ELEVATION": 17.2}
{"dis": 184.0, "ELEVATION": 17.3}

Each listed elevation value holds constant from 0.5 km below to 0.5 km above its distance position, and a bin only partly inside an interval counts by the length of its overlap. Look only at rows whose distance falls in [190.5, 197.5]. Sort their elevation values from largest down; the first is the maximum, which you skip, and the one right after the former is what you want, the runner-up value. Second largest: 22.4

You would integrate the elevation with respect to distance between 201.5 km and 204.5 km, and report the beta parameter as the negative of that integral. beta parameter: -63.2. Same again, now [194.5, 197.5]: -66.4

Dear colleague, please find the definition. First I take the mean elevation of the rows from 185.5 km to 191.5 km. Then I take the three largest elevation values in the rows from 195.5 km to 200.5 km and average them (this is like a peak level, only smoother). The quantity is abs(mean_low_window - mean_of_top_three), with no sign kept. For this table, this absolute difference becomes 2.8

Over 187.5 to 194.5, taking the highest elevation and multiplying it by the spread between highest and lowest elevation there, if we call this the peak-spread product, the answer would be 36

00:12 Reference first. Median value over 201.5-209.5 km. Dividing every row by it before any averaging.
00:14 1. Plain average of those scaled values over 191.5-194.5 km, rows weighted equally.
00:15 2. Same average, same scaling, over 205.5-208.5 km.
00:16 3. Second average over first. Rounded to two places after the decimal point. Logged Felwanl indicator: 0.87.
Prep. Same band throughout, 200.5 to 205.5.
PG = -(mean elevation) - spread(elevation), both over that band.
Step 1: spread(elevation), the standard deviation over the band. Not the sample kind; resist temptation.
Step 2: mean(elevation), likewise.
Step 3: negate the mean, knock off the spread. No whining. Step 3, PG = -21.7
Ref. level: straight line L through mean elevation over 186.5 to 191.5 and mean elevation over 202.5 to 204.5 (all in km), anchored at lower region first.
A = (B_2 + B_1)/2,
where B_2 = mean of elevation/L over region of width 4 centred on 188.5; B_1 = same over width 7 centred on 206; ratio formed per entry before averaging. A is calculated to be 0.95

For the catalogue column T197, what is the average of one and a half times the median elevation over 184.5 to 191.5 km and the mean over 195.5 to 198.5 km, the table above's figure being 26.0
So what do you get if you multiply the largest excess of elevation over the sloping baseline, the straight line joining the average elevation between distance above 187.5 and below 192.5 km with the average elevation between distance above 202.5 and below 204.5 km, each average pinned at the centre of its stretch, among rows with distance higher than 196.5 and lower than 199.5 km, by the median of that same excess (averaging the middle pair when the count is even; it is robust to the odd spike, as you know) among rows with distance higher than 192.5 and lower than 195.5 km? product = 1.6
